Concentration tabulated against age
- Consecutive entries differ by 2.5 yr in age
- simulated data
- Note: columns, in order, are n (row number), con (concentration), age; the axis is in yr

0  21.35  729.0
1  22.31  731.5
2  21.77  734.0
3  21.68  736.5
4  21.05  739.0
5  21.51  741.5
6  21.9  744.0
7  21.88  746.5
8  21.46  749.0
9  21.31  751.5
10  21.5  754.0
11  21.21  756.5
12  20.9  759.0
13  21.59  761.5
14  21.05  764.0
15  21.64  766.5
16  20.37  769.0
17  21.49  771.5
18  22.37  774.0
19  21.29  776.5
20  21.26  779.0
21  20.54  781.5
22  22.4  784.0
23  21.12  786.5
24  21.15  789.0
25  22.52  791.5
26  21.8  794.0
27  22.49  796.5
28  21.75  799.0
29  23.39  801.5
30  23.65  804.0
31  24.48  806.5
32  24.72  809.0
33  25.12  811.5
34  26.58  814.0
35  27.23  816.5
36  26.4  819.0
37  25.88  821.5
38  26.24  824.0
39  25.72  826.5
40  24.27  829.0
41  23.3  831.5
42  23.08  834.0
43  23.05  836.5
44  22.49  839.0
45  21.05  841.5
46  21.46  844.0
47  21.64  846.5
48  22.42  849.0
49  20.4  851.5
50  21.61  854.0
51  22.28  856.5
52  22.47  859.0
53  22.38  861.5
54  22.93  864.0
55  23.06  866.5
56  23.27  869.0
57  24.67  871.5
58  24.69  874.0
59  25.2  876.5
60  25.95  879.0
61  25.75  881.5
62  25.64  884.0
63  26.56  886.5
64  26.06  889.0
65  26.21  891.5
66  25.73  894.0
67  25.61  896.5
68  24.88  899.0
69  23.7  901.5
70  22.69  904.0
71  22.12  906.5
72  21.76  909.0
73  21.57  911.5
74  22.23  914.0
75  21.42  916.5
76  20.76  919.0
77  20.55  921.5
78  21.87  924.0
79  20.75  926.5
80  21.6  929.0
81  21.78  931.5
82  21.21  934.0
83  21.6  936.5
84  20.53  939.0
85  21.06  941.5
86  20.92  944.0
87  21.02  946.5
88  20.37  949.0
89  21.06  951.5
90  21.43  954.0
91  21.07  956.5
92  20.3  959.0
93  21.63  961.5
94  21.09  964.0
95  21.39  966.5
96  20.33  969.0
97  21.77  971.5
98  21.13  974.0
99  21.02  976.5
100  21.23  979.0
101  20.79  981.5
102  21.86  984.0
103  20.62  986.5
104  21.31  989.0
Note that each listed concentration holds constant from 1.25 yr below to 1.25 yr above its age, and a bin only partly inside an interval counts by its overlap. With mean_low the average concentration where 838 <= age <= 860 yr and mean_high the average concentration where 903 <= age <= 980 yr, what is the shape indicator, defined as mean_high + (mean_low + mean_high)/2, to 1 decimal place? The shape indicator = 42.8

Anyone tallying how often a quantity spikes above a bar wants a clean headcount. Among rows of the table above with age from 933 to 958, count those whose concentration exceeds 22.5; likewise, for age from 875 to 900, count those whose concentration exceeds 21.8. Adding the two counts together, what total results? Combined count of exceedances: 10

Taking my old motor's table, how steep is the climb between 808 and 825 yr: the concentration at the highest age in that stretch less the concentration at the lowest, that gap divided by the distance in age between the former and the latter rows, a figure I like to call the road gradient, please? 0.10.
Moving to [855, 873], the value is 0.16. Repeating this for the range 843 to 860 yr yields 0.07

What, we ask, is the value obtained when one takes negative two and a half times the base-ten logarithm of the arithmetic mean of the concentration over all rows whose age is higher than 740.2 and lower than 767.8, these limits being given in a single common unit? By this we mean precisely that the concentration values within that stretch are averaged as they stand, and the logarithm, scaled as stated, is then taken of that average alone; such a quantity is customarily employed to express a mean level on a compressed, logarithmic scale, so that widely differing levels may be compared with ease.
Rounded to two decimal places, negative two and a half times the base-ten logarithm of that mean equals -3.33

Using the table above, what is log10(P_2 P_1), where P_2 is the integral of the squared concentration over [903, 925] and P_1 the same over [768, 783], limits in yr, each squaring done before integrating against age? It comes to 7.85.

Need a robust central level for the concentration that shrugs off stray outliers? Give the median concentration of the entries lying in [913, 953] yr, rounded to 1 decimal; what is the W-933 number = 21.1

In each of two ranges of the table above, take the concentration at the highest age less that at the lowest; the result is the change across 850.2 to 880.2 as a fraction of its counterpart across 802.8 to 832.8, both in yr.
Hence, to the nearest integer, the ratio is -16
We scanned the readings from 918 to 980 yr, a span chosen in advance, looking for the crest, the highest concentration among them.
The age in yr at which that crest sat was 924.0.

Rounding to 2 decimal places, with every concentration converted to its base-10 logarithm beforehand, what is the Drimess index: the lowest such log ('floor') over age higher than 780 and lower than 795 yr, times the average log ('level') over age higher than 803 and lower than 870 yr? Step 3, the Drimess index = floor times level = 1.80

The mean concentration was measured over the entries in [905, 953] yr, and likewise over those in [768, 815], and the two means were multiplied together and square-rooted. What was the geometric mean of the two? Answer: 21.9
